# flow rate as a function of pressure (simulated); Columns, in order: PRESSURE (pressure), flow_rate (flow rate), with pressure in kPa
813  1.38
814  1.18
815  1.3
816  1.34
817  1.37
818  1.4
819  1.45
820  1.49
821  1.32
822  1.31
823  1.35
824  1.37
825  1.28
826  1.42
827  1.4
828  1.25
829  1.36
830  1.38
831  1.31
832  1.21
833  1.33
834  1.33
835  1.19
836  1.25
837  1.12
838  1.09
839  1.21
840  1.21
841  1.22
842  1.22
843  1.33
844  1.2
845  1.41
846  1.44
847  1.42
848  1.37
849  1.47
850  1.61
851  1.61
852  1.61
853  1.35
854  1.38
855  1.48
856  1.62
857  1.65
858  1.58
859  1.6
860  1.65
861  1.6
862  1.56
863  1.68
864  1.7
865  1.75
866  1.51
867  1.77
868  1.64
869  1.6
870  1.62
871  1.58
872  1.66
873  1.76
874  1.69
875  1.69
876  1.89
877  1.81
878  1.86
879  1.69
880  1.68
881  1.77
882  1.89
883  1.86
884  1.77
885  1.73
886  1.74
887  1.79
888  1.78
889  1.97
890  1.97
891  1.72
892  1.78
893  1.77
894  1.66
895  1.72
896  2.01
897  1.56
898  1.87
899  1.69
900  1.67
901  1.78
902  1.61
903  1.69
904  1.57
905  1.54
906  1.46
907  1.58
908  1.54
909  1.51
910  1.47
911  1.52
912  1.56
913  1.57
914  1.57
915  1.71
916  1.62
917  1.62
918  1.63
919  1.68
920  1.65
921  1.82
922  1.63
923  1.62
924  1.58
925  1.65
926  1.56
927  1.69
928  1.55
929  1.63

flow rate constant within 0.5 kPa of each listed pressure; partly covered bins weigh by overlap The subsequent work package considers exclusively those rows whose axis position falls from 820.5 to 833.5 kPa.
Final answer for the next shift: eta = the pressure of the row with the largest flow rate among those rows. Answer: 826 kPa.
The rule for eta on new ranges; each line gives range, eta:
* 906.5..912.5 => 907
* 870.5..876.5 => 876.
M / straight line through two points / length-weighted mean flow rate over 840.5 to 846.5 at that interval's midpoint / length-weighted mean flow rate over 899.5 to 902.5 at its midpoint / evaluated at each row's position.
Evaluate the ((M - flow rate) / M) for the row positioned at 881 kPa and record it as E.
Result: -0.14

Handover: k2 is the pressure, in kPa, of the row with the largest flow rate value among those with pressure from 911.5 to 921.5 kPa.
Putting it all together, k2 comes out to 921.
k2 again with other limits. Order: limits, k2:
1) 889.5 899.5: 896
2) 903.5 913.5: 907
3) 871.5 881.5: 876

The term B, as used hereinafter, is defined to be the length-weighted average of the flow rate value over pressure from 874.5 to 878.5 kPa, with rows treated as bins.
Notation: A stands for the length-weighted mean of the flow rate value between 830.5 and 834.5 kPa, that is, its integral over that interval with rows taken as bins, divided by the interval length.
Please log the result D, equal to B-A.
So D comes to 0.5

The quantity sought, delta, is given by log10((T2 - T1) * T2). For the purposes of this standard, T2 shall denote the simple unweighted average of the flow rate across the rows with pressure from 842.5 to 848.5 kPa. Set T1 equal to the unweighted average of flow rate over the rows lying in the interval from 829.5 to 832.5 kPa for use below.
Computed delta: -1.1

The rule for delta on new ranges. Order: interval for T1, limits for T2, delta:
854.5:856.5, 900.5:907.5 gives -1.1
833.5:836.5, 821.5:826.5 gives -0.9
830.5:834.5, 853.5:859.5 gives -0.4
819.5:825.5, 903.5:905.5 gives -0.5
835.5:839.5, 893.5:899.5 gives 0.0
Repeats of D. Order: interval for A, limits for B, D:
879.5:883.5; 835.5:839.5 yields -0.6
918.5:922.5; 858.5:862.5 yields -0.1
